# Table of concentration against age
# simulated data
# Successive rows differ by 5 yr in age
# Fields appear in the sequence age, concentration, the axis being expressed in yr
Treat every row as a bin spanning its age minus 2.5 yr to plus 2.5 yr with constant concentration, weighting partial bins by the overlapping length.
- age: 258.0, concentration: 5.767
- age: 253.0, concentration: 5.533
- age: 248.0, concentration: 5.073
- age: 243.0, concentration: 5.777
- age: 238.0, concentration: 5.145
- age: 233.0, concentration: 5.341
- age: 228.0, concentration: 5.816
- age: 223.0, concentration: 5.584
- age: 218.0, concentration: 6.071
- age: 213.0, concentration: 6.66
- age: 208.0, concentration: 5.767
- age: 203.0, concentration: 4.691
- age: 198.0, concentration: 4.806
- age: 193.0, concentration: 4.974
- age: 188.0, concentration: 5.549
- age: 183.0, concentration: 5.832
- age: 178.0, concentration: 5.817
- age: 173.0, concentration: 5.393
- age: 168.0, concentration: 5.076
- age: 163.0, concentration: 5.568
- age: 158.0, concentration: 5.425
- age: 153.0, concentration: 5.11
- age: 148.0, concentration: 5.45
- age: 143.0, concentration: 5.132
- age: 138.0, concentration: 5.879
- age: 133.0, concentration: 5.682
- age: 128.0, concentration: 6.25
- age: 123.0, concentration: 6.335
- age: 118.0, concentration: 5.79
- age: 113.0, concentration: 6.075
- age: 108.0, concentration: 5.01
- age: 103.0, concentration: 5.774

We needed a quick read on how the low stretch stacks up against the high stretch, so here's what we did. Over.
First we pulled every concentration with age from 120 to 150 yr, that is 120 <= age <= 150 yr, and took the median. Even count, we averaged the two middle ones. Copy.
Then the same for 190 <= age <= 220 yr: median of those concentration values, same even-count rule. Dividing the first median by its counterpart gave 1.08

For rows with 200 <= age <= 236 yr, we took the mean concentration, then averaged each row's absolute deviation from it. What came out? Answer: 0.43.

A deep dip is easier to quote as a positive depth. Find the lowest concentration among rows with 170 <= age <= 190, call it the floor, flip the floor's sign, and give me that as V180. -5.4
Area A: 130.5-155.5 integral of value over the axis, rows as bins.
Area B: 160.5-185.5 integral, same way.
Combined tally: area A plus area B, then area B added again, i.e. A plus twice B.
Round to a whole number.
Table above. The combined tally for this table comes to 413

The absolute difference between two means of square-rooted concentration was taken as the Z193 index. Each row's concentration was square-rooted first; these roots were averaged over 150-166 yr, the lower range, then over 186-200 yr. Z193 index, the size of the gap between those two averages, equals 0.057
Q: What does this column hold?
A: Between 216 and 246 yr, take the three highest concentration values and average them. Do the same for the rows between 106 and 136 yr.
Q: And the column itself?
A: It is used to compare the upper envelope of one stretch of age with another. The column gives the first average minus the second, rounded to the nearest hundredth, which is -0.33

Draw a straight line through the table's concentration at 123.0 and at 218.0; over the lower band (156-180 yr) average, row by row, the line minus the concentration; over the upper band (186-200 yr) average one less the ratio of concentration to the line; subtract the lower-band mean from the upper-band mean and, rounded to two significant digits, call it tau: -0.59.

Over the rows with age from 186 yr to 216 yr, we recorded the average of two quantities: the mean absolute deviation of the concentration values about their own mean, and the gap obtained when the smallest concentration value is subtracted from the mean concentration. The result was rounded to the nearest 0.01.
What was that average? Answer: 0.65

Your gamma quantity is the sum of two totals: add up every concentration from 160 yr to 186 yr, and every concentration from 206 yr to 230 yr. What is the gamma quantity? 57.6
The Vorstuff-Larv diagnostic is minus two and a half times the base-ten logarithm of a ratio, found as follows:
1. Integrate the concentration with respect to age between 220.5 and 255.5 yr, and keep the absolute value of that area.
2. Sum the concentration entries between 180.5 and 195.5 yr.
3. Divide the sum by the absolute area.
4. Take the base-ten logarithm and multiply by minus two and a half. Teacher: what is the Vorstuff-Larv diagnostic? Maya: 2.7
